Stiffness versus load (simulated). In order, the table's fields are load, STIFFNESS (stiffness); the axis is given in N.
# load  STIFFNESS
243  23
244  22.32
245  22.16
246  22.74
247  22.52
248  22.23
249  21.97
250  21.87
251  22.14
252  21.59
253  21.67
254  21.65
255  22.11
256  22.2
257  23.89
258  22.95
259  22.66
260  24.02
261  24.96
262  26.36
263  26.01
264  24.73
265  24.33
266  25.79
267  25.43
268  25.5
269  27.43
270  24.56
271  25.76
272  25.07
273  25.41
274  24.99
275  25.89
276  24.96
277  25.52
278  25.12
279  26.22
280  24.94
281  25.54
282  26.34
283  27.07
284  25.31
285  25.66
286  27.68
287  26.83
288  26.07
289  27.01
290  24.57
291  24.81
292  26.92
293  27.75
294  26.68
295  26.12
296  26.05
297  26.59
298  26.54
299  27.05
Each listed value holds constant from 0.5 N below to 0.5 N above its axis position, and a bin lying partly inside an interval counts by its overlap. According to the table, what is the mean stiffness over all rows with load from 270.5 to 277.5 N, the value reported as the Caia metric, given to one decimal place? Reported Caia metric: 25.4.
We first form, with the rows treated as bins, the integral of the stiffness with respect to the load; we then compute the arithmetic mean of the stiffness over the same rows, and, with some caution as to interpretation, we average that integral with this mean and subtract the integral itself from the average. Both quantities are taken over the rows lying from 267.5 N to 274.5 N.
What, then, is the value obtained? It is -77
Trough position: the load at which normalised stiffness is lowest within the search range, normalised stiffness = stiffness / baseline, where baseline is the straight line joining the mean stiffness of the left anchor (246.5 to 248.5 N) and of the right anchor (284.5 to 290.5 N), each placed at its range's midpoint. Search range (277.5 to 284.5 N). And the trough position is 284 N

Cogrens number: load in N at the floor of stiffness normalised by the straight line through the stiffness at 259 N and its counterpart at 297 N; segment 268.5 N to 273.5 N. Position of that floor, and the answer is 270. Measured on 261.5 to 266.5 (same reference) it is 265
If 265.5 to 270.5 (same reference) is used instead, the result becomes 270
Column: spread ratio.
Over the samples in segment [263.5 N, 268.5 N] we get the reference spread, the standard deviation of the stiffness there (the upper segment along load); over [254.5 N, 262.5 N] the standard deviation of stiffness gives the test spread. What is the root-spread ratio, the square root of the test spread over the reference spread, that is 1.6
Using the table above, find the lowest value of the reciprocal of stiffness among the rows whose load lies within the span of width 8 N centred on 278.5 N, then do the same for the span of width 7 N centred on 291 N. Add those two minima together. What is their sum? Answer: 0.074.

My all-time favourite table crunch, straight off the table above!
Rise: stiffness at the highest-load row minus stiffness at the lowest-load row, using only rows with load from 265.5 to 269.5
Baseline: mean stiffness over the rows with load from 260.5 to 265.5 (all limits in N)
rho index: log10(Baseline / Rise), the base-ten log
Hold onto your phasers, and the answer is 1.19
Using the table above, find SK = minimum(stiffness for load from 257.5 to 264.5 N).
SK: 22.66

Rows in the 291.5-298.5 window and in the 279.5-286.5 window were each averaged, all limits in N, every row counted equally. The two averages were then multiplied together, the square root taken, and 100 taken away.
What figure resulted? -73.6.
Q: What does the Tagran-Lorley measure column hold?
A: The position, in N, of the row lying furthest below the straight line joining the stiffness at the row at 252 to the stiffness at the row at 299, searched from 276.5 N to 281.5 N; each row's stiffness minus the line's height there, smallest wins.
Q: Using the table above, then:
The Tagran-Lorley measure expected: 280 N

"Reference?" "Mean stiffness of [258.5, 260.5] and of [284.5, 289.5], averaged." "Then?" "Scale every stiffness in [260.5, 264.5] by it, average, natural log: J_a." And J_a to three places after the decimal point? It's 0.021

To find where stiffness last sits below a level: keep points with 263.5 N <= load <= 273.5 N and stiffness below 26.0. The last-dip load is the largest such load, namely 273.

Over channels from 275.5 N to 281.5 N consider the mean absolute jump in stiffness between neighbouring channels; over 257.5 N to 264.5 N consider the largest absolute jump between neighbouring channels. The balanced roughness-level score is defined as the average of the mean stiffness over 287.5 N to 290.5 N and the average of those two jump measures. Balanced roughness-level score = 13.5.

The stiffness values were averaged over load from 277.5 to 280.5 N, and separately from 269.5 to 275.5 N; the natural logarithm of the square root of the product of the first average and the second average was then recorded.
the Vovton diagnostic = 3.23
